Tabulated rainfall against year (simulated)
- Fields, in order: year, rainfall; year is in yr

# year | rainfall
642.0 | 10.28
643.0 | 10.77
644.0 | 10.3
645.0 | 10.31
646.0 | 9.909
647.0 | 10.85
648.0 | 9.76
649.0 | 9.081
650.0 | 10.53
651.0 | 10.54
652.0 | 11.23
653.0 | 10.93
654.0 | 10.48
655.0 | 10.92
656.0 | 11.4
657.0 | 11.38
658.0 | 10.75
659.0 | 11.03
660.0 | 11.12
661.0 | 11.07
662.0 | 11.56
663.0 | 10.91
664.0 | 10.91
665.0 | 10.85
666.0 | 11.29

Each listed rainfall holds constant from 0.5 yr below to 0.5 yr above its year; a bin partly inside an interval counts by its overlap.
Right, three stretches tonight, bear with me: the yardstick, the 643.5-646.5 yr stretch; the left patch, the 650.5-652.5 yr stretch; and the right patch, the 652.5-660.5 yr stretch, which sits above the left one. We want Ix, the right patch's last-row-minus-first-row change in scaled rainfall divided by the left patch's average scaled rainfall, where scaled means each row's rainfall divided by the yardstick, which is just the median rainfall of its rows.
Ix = 0.017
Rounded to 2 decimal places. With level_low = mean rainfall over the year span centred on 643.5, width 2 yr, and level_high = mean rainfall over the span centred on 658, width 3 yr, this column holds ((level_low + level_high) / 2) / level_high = 0.98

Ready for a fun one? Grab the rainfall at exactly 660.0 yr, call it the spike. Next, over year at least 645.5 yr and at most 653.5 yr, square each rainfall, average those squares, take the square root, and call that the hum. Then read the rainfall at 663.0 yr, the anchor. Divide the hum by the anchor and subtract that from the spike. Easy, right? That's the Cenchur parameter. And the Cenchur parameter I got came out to 10.2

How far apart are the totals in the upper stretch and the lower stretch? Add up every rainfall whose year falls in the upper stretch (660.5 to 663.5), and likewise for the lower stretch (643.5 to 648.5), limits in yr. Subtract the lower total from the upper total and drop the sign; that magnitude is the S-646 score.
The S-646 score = 18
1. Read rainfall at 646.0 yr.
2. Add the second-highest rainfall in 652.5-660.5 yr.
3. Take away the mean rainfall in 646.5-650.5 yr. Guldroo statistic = 11.2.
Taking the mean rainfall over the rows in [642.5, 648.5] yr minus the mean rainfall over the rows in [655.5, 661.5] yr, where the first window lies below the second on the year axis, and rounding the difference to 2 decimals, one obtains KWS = -0.81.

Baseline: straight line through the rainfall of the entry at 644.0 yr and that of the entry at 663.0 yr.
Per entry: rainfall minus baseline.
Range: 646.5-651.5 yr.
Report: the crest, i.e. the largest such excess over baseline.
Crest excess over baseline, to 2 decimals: 0.45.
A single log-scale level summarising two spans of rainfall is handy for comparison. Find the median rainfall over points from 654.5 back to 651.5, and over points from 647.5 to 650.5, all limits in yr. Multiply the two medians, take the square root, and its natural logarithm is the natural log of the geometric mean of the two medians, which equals 2.33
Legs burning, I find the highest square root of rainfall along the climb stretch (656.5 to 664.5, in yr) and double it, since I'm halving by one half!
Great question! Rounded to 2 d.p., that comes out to 6.80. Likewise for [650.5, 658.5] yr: 6.75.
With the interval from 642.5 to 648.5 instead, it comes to 6.59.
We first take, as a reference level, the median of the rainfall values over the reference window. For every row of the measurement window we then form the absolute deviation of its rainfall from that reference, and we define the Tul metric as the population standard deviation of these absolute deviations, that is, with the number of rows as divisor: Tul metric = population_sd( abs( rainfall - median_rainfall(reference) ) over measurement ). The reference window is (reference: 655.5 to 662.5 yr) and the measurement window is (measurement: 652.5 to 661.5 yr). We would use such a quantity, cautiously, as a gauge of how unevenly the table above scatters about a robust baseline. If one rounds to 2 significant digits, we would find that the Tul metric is 0.18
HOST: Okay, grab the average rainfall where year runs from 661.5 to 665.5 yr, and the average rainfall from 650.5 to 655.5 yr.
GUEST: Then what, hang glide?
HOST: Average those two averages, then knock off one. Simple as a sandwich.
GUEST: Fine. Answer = 9.94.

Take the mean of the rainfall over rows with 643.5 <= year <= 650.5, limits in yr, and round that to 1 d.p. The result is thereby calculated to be 10.1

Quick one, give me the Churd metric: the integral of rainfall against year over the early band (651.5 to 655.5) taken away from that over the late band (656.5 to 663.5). 34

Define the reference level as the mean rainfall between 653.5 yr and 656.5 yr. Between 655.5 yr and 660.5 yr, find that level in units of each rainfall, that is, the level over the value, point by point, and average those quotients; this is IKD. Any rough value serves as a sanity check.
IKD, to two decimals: 0.98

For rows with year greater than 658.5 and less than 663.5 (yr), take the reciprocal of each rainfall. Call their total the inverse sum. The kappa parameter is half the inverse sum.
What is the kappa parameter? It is 0.225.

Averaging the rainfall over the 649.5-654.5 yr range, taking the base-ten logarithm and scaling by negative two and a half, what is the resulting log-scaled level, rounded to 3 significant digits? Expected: -2.58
